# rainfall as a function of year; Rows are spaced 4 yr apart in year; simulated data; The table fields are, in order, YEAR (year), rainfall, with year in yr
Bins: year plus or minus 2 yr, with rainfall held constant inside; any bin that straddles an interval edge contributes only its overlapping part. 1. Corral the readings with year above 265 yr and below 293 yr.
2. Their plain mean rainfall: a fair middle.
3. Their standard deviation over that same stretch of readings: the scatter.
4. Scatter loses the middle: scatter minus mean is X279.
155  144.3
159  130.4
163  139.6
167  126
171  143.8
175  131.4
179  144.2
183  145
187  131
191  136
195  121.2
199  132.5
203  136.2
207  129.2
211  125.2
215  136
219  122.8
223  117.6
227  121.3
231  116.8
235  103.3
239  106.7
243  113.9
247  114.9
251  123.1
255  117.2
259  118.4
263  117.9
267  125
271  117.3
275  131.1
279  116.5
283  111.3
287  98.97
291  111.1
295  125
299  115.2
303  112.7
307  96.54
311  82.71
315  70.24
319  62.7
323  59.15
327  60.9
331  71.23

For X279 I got -106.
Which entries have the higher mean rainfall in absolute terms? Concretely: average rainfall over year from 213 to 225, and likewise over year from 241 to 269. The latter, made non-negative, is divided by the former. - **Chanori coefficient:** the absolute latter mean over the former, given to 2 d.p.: 0.95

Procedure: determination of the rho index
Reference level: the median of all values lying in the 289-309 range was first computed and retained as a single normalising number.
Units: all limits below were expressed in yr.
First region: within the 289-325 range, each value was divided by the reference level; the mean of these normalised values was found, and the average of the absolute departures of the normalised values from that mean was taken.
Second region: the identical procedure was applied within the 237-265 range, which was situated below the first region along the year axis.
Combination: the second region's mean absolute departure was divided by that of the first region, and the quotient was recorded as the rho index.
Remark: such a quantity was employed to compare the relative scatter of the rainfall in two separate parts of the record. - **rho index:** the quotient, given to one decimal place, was 0.2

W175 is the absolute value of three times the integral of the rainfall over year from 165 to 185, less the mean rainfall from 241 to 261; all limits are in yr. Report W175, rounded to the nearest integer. 8167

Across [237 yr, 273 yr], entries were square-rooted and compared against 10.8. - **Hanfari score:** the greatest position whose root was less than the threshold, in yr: 247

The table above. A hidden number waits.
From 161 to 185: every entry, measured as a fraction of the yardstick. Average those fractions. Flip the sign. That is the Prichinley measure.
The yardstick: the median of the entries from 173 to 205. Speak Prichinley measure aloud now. -1.030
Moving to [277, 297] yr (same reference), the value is -0.839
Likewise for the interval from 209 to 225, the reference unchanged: -0.934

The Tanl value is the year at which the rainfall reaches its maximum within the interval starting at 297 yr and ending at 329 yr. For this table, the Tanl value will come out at 299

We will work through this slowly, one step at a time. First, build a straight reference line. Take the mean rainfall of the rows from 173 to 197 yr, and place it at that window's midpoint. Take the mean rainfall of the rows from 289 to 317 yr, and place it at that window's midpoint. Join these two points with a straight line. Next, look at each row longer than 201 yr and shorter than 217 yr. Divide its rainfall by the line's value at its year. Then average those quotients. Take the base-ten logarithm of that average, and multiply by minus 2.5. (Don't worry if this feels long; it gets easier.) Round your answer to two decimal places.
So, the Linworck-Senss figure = -0.03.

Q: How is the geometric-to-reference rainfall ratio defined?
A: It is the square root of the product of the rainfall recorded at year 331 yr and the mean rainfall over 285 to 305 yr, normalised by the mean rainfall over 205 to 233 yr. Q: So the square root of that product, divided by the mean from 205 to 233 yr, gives 0.72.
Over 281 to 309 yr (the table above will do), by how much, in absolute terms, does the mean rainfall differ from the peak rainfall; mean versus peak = 15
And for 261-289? 14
